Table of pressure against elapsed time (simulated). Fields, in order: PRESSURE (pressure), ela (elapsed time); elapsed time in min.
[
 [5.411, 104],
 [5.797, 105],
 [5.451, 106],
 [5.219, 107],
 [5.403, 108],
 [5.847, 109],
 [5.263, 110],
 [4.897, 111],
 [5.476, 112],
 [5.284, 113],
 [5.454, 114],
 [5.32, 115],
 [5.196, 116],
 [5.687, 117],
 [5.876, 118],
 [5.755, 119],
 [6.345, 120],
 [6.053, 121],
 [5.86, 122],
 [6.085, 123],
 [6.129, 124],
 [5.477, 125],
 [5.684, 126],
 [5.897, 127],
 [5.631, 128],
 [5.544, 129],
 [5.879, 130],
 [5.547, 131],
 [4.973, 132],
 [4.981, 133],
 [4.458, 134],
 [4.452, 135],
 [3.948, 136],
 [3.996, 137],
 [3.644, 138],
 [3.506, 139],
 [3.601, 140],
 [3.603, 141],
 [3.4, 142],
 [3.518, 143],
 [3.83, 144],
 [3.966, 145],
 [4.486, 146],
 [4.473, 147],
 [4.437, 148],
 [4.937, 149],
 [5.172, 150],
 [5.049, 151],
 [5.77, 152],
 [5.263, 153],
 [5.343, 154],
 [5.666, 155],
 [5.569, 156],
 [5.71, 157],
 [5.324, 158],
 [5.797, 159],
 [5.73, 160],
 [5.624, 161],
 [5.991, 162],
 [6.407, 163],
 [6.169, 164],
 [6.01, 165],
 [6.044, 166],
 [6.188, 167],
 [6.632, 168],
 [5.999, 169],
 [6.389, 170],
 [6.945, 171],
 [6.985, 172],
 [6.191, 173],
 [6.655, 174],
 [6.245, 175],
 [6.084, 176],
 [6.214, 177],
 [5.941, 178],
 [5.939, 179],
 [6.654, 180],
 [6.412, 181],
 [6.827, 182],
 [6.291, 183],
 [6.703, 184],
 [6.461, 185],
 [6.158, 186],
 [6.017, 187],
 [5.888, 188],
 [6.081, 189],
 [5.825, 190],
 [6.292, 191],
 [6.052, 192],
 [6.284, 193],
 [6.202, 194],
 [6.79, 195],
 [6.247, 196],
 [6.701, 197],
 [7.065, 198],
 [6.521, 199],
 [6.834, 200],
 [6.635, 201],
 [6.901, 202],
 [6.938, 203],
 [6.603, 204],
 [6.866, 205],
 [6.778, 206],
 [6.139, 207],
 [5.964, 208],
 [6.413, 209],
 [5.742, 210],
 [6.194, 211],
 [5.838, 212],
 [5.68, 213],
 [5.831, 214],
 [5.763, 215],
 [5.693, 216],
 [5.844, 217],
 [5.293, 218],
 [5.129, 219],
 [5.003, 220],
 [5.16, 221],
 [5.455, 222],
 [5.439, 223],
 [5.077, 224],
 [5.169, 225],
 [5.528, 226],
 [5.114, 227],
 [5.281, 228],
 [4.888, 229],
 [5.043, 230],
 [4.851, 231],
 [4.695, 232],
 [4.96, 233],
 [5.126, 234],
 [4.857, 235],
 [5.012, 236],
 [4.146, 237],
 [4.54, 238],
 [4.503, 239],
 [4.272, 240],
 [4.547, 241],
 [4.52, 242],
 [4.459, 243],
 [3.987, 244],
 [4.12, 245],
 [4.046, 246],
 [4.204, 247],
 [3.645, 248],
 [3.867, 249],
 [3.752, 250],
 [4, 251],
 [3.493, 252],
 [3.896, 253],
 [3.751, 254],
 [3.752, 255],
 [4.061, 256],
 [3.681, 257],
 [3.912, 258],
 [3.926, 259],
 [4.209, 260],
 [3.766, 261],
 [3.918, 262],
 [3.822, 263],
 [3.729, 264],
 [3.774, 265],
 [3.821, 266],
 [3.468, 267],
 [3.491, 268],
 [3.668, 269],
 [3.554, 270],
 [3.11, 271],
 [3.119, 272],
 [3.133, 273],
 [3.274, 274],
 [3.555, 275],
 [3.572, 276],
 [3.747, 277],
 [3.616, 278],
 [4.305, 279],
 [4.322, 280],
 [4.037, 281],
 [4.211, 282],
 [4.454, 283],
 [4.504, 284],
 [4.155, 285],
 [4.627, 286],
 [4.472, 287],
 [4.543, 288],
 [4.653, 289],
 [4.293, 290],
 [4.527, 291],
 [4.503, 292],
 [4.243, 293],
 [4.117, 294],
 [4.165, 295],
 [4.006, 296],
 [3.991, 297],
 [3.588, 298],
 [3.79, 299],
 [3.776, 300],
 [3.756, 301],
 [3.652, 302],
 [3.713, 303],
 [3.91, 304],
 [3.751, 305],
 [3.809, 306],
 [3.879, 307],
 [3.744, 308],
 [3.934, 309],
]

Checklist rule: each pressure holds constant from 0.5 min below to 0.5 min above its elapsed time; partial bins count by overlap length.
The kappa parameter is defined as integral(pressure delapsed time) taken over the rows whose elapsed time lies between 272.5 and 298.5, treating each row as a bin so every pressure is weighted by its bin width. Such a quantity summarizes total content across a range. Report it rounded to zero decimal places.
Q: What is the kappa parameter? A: 107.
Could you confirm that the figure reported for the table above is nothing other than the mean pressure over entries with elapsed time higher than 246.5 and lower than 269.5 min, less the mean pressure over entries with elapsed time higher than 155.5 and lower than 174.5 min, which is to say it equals -2.3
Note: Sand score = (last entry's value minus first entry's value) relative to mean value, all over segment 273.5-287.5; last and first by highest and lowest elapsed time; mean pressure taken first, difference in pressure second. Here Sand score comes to 0.30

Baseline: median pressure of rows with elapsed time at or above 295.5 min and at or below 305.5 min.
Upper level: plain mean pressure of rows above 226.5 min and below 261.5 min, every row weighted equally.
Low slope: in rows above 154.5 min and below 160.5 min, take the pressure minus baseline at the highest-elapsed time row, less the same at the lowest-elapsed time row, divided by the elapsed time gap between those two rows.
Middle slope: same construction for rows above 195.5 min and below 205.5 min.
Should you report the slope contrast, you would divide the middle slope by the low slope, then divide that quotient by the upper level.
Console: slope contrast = 1.25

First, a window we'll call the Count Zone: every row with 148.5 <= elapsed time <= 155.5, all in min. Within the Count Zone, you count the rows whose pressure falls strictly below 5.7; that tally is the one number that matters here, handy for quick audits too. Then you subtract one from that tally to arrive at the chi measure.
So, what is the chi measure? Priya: 5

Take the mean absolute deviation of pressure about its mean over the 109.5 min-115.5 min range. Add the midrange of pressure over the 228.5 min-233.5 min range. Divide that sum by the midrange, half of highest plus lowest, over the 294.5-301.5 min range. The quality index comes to 1.3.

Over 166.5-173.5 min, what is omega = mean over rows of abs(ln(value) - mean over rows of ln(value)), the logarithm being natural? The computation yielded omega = 0.0498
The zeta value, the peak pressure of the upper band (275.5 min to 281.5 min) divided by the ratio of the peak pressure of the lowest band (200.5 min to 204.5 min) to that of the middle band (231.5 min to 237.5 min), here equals 3.2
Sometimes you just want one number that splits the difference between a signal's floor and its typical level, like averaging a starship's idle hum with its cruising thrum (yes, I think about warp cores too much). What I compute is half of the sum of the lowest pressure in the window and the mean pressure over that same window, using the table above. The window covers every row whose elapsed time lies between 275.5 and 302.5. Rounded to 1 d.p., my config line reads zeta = 3.9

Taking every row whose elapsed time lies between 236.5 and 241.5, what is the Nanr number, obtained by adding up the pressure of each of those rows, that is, 22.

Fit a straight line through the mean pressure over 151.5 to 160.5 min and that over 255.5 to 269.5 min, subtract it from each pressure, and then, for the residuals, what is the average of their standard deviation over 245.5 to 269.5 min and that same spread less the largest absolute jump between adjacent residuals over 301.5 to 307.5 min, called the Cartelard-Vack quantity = 0.08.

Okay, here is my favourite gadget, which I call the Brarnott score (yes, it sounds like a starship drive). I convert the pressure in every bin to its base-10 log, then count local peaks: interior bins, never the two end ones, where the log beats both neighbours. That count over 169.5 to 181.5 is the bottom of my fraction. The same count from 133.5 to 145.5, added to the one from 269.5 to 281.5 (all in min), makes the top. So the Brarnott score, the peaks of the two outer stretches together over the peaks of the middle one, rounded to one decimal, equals 1.0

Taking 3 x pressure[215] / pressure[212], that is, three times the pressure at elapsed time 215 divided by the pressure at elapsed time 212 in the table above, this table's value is 3.0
